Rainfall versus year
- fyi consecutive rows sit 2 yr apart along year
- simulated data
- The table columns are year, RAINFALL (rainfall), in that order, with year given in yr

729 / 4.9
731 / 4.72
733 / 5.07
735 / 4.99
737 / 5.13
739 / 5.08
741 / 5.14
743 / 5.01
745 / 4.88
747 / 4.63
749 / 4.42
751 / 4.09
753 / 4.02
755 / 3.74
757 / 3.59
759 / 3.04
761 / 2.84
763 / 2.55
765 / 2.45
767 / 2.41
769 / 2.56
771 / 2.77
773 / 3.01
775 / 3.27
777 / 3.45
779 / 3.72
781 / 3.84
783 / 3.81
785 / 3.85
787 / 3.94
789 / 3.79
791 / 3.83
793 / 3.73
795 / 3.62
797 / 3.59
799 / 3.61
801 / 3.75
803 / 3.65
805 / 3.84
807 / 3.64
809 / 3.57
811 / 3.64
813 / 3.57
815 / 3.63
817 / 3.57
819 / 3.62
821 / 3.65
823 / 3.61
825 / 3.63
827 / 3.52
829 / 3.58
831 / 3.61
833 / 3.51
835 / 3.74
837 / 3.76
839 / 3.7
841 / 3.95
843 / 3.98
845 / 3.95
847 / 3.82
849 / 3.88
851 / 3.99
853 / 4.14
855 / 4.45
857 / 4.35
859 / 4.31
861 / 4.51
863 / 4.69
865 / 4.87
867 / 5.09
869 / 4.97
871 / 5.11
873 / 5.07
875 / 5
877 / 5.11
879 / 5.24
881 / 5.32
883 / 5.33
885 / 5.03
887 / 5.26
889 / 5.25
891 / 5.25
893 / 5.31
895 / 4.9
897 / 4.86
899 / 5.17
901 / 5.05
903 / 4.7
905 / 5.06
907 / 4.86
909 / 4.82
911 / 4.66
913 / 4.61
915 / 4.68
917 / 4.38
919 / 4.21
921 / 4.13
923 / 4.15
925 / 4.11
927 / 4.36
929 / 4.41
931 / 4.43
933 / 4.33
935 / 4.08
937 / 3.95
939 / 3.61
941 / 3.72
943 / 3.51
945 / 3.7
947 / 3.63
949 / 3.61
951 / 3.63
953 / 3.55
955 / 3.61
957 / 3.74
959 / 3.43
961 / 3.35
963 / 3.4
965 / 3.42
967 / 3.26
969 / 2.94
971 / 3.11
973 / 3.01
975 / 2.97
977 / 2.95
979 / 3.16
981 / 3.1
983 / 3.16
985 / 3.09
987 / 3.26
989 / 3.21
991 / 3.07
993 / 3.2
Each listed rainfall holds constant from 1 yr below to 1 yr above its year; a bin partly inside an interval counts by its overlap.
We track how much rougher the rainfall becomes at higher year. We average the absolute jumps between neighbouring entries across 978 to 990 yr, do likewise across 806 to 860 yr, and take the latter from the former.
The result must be -0.01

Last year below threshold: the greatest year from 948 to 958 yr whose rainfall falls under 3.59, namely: 953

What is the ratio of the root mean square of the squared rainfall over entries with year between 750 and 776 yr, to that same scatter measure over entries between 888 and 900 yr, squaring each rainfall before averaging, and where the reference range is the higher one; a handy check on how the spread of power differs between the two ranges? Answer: 0.403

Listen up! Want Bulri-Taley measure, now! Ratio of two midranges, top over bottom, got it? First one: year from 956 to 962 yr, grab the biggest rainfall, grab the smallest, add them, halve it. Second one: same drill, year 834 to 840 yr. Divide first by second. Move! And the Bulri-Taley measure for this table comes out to 0.95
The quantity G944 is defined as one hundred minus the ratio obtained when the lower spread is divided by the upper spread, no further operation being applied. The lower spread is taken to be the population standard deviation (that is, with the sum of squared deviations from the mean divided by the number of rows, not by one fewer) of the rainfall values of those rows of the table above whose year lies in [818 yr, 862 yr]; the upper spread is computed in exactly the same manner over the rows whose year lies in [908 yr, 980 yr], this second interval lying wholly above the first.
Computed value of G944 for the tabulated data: 99.4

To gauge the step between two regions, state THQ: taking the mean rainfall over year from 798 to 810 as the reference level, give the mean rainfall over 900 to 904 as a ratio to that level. 1.3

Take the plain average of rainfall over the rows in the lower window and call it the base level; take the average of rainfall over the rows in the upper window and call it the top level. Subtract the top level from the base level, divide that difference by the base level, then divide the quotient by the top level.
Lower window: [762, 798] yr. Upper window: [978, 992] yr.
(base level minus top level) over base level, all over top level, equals 0.018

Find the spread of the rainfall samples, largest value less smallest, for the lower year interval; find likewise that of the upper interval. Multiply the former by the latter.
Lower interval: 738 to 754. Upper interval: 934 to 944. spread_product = 0.64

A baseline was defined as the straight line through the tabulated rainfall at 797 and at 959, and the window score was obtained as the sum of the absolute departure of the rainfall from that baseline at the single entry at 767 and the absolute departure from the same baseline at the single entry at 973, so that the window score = 1.6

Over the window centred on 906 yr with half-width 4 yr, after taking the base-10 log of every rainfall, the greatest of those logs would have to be 0.70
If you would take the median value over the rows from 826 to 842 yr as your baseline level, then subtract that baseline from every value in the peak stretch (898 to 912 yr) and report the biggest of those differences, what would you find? 1.5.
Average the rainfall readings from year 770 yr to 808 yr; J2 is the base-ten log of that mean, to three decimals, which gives 0.558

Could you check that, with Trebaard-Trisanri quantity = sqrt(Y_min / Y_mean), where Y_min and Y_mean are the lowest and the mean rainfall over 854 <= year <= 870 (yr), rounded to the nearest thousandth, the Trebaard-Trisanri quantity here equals 0.962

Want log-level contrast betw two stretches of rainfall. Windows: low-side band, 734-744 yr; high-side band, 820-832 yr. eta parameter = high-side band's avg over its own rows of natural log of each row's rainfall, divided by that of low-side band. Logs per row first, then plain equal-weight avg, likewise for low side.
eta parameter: 0.79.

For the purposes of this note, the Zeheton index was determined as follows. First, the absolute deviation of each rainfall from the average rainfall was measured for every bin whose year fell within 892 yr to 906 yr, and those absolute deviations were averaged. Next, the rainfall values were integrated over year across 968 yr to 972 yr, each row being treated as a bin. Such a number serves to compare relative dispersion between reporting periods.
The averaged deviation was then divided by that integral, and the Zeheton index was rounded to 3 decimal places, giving 0.013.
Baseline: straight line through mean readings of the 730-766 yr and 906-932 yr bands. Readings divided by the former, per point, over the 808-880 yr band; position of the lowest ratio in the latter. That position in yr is 833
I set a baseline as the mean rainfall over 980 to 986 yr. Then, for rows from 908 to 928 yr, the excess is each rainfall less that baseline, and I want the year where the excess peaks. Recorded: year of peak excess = 909 yr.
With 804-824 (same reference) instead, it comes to 805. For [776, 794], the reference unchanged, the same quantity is 787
